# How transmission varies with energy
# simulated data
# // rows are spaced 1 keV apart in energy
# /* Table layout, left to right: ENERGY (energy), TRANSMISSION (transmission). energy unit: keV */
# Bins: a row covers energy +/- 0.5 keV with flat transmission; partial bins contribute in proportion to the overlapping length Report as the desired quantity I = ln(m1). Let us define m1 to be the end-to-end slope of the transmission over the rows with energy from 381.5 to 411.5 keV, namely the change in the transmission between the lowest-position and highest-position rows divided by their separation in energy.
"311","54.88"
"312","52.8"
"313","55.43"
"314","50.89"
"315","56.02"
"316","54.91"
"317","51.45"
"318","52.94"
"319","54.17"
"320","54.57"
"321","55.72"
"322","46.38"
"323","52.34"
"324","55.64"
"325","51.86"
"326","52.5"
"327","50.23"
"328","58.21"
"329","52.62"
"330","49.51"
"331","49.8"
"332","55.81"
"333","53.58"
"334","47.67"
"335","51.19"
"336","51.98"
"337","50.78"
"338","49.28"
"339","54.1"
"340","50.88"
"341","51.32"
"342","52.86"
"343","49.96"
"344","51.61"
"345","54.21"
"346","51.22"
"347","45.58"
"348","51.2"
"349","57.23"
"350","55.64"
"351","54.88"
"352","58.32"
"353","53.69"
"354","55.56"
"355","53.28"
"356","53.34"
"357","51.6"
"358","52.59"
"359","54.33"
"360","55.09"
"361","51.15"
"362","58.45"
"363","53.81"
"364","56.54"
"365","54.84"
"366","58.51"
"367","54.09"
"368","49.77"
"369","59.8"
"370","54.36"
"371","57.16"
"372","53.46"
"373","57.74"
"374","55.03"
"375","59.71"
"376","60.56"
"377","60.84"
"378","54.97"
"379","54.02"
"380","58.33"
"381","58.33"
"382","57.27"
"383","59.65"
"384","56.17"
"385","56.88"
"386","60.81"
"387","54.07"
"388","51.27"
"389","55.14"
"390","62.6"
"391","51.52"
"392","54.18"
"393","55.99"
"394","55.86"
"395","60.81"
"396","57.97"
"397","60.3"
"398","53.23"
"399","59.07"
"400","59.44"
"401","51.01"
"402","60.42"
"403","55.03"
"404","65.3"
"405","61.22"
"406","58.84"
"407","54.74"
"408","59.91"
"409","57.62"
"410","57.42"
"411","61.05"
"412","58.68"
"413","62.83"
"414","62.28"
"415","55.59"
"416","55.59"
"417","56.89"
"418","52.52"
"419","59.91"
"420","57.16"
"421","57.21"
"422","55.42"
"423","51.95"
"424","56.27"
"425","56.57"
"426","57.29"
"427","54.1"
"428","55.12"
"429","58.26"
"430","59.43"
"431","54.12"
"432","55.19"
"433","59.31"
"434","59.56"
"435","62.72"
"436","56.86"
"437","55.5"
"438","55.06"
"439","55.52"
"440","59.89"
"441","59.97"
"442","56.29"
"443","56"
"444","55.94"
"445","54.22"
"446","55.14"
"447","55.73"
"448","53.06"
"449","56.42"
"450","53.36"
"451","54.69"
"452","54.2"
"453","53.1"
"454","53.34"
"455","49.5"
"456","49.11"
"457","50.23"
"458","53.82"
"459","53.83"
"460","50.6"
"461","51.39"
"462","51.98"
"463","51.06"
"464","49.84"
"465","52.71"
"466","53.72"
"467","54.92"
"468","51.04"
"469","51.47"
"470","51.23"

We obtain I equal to -2.04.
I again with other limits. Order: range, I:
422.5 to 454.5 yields -3.10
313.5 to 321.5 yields -0.37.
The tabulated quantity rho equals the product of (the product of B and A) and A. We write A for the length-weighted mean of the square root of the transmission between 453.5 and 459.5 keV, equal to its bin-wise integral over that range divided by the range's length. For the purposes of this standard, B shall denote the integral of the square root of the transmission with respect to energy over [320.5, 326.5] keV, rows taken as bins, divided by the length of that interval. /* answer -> 374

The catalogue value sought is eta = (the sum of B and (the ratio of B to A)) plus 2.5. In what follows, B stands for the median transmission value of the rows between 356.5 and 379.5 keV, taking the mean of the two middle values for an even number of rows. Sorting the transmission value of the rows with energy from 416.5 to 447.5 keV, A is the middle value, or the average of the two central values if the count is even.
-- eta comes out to 58.4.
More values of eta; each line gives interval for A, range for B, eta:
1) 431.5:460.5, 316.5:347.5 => 55.3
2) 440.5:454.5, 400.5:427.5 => 60.8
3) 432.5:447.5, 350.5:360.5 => 57.5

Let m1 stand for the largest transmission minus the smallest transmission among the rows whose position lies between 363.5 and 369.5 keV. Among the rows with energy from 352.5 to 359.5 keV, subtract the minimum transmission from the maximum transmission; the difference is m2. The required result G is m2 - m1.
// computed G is -6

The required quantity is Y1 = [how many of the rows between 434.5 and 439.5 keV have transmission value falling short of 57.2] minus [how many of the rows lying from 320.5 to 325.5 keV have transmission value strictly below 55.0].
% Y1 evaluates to 1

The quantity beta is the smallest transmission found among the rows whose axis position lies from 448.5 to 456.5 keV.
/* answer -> 49.11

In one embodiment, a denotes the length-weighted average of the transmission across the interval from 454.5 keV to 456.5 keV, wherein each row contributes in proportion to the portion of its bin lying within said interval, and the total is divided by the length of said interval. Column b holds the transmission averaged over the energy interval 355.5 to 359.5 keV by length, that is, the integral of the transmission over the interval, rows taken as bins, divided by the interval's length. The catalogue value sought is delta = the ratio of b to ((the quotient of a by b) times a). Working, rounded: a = 49.3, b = 53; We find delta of 1.15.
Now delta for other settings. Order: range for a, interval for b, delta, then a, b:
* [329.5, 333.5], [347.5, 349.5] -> 1.08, 52.2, 54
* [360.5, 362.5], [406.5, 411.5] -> 1.13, 54.8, 58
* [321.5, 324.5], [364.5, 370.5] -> 1.15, 51.5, 55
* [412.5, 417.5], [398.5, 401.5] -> 0.93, 58.6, 57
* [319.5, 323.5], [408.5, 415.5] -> 1.29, 52.3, 59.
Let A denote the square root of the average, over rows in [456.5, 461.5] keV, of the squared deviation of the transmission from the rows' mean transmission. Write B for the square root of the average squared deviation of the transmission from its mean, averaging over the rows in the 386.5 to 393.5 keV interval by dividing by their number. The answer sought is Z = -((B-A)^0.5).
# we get -1.4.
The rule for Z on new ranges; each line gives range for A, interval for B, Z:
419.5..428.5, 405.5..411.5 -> -0.6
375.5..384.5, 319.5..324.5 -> -1.1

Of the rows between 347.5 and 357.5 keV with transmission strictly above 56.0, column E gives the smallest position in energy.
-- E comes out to 349 keV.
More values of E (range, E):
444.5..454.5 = 449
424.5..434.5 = 425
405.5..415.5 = 406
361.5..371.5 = 362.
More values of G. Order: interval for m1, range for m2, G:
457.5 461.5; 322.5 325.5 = 1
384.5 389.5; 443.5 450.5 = -6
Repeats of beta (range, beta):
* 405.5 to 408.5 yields 54.74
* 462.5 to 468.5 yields 49.84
